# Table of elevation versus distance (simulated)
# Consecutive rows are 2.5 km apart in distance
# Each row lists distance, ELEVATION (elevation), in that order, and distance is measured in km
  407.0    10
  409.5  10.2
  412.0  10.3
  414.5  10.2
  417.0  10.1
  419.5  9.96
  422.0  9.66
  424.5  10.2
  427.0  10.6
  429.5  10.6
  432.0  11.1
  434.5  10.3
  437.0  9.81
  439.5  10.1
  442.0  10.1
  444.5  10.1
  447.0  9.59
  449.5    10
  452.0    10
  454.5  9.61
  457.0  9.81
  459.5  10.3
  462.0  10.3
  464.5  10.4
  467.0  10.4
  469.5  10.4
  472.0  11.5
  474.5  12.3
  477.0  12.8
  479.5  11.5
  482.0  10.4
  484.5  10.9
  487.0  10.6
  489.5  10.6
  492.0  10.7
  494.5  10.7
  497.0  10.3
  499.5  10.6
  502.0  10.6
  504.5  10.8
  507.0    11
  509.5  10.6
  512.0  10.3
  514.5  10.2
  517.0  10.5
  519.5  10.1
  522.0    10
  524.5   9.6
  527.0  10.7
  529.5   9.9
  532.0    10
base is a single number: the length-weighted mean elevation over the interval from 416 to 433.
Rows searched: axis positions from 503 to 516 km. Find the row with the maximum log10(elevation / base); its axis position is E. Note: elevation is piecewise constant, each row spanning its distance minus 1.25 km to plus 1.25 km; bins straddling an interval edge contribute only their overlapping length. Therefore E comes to 507.0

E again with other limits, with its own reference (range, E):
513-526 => 517.0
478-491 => 479.5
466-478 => 477.0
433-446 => 434.5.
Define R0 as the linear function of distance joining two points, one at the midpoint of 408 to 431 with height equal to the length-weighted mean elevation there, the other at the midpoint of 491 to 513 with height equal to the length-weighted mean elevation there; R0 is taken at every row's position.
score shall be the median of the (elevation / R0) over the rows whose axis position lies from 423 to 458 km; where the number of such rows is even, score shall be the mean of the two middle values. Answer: 0.98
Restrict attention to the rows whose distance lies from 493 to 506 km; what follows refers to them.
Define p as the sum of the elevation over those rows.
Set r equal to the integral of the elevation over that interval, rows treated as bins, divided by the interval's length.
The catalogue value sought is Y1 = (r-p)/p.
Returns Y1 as -0.80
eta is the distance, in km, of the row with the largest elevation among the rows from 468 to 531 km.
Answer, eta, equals 477.0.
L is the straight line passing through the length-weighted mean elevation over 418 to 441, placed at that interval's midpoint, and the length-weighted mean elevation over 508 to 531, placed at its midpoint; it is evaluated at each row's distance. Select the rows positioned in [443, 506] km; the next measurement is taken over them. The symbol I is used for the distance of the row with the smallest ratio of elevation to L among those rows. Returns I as 447.0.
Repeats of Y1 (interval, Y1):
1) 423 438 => -0.83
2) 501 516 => -0.83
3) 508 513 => -0.50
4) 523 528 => -0.50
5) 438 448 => -0.75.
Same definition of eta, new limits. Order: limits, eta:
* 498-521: 507.0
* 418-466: 432.0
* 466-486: 477.0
